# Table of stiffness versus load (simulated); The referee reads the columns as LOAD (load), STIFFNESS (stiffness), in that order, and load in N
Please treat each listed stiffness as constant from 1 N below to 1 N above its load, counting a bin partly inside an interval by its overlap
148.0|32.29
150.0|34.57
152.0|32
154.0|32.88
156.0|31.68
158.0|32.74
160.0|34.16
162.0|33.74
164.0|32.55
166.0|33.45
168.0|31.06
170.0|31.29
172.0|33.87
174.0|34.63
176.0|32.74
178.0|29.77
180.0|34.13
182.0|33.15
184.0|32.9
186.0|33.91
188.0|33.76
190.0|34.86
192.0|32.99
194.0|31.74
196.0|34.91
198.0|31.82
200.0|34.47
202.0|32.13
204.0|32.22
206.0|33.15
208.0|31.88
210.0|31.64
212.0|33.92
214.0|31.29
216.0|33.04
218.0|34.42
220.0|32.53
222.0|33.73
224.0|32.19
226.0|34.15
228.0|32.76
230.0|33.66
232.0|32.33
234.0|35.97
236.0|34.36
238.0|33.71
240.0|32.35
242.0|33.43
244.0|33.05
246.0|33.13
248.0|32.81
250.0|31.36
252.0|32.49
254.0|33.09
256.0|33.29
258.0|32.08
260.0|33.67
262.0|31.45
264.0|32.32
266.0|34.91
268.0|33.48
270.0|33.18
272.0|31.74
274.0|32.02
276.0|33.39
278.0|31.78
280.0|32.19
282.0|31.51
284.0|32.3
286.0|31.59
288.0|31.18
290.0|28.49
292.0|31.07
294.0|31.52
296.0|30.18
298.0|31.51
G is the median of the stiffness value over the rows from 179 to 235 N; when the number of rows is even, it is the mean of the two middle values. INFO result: 33.1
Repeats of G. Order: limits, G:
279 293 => 31.5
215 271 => 33.1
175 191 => 33.5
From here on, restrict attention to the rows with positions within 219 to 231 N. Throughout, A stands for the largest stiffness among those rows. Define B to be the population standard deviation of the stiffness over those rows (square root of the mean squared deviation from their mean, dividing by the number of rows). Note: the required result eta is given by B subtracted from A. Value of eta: 33.4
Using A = 34.15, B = 0.71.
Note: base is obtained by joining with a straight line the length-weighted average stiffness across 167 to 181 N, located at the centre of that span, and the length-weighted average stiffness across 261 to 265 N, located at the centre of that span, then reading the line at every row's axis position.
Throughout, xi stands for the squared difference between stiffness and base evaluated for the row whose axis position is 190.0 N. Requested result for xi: 6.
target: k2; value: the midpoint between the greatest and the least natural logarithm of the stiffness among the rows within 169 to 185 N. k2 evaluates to 3.469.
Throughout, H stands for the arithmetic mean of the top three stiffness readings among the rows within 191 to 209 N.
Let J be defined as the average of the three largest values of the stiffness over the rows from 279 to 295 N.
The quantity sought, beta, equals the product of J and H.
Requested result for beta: 1095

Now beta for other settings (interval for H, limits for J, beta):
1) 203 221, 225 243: 1178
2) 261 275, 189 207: 1176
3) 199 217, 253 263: 1129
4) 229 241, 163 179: 1179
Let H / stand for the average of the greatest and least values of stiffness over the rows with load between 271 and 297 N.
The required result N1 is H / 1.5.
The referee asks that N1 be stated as 20.6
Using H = 30.9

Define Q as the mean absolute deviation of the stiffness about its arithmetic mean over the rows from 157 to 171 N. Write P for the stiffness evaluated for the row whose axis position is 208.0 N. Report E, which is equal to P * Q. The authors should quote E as 29.5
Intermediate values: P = 31.88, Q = 0.93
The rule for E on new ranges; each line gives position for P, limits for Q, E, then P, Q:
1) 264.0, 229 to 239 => 30.0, 32.32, 0.93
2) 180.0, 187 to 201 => 38.7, 34.13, 1.13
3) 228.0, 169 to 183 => 43.0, 32.76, 1.31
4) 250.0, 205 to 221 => 28.2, 31.36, 0.90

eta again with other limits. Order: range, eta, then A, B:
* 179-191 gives 34.2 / 34.86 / 0.64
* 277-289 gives 31.9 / 32.3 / 0.39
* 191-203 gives 33.6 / 34.91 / 1.26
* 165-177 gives 33.3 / 34.63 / 1.30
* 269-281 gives 32.7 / 33.39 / 0.66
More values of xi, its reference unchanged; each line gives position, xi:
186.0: 2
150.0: 4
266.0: 9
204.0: 0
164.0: 0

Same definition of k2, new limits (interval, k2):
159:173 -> 3.483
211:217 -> 3.484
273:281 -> 3.484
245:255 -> 3.473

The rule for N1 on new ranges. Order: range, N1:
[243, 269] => 22.1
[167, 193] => 21.5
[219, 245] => 22.7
